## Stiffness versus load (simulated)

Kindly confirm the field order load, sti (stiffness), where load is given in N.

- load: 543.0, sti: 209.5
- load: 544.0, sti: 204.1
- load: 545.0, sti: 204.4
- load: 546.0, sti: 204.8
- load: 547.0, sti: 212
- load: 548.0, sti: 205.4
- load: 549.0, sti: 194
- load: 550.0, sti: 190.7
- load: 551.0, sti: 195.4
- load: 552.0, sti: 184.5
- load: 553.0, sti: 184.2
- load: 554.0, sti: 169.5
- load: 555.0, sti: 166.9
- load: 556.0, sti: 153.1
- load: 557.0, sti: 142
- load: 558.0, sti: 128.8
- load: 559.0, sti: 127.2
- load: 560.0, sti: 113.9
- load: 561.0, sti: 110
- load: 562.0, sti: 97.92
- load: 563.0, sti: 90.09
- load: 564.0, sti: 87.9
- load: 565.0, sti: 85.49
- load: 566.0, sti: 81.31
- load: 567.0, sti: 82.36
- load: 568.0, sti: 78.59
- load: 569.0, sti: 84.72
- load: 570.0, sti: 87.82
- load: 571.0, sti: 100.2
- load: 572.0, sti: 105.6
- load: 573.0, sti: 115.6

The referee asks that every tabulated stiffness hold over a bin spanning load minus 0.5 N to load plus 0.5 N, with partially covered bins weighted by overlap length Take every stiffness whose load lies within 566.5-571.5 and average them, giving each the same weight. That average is 87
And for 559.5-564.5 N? 100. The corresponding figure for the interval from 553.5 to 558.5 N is 152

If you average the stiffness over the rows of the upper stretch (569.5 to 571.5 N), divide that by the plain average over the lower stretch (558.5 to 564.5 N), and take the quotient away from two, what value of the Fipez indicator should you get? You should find 1.10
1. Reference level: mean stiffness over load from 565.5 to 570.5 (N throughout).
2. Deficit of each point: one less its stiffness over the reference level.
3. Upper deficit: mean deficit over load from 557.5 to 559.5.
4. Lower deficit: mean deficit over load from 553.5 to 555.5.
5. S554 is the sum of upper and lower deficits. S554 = -1.57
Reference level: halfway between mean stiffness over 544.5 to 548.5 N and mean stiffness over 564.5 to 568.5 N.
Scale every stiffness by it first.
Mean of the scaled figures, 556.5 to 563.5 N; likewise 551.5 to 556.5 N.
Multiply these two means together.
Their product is 0.95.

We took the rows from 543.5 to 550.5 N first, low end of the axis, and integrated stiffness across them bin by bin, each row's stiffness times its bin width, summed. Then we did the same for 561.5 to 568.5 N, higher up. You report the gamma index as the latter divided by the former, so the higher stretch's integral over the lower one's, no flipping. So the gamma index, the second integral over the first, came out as 0.43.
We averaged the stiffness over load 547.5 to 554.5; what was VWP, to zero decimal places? 189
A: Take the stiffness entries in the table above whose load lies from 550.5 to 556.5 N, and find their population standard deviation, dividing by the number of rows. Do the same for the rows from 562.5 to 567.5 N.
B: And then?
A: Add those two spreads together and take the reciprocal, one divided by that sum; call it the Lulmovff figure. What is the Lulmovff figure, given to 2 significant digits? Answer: 0.058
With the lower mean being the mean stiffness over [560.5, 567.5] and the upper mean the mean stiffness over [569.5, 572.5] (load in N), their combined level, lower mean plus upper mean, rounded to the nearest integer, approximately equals 189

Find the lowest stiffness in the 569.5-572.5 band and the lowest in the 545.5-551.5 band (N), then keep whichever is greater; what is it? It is 191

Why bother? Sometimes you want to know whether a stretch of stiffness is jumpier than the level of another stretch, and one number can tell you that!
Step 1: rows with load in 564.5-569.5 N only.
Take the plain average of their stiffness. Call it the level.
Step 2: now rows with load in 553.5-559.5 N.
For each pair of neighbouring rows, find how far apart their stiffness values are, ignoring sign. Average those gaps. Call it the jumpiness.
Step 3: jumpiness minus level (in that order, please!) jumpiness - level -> -74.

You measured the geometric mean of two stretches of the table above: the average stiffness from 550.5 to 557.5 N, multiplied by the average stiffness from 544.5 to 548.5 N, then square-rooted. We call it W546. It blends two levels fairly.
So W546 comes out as 188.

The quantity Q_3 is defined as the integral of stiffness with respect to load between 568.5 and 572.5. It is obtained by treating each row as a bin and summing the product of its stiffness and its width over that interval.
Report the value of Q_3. 378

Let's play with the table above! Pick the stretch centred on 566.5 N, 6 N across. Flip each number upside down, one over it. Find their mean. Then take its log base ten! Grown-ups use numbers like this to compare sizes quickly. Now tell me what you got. -1.92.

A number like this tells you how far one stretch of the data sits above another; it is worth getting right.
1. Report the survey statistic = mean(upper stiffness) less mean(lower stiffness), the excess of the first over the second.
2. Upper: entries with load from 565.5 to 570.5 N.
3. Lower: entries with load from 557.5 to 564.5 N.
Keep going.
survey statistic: -25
